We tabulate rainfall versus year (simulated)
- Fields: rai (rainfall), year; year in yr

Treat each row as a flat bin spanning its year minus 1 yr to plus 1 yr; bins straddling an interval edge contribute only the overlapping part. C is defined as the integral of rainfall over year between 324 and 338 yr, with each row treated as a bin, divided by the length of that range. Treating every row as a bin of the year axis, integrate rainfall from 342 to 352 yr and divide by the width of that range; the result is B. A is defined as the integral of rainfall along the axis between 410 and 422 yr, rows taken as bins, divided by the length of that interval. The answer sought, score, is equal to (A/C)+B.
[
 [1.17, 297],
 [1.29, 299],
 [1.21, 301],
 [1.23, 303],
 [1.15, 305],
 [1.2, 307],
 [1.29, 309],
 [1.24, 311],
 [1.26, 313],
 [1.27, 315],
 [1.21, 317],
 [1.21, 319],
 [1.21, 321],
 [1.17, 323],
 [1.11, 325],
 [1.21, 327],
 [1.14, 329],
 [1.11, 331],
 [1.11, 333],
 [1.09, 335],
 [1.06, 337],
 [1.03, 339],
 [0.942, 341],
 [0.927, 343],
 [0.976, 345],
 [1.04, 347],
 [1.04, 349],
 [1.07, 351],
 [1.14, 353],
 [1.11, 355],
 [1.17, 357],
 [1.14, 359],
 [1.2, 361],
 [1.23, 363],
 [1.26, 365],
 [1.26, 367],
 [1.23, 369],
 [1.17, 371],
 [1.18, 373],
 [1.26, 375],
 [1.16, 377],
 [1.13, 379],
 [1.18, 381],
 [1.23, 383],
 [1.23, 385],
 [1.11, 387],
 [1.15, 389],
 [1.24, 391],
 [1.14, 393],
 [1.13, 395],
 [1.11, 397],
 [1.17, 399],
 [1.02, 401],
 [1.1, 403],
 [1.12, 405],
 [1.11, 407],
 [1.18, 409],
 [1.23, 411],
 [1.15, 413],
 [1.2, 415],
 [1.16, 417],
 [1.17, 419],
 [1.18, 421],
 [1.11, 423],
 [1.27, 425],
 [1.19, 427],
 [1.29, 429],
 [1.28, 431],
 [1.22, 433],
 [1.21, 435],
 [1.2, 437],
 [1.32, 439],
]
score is 2.067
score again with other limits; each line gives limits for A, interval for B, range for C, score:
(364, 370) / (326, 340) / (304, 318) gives 2.122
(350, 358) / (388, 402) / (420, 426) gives 2.083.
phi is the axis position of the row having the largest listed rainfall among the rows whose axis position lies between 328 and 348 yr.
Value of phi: 329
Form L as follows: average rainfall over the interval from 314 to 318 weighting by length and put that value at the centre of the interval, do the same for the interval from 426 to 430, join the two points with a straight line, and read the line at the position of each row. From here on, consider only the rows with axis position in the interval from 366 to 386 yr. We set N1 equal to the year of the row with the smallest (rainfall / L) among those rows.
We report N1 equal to 379 yr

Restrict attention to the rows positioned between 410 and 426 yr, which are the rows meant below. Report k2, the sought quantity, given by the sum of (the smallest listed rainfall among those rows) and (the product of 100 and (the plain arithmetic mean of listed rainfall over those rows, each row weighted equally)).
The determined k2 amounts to 119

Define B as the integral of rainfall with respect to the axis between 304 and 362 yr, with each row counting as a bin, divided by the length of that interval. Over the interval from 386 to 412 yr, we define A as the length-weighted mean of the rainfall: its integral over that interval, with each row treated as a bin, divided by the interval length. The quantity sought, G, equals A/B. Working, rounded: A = 1.14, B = 1.13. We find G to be 1.01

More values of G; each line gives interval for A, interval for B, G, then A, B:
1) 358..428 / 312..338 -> 1.01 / 1.17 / 1.17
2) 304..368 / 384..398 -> 0.99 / 1.14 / 1.16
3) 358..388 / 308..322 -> 0.97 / 1.20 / 1.24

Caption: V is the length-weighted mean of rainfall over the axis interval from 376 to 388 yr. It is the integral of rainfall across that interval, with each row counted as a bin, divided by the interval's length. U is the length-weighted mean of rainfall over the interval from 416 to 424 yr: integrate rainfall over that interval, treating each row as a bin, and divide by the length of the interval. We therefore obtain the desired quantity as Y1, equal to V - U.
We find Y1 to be 0.018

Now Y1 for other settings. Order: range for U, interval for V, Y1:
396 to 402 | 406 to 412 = 0.073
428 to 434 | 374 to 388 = -0.078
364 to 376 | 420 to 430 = -0.019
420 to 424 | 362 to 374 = 0.077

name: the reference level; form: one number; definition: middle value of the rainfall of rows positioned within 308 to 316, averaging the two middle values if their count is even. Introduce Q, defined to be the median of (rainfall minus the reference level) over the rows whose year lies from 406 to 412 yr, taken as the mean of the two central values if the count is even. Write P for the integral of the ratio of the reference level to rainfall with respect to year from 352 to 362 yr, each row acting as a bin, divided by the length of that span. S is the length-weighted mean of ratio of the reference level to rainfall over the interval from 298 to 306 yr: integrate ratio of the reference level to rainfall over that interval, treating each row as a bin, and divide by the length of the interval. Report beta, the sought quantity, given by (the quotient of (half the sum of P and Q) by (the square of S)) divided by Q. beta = -5.5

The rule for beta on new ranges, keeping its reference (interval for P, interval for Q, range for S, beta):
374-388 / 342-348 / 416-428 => -1.2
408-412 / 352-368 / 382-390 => -5.3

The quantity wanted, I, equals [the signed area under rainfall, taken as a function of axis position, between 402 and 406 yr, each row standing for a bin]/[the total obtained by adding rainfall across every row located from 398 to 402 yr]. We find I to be 2.03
